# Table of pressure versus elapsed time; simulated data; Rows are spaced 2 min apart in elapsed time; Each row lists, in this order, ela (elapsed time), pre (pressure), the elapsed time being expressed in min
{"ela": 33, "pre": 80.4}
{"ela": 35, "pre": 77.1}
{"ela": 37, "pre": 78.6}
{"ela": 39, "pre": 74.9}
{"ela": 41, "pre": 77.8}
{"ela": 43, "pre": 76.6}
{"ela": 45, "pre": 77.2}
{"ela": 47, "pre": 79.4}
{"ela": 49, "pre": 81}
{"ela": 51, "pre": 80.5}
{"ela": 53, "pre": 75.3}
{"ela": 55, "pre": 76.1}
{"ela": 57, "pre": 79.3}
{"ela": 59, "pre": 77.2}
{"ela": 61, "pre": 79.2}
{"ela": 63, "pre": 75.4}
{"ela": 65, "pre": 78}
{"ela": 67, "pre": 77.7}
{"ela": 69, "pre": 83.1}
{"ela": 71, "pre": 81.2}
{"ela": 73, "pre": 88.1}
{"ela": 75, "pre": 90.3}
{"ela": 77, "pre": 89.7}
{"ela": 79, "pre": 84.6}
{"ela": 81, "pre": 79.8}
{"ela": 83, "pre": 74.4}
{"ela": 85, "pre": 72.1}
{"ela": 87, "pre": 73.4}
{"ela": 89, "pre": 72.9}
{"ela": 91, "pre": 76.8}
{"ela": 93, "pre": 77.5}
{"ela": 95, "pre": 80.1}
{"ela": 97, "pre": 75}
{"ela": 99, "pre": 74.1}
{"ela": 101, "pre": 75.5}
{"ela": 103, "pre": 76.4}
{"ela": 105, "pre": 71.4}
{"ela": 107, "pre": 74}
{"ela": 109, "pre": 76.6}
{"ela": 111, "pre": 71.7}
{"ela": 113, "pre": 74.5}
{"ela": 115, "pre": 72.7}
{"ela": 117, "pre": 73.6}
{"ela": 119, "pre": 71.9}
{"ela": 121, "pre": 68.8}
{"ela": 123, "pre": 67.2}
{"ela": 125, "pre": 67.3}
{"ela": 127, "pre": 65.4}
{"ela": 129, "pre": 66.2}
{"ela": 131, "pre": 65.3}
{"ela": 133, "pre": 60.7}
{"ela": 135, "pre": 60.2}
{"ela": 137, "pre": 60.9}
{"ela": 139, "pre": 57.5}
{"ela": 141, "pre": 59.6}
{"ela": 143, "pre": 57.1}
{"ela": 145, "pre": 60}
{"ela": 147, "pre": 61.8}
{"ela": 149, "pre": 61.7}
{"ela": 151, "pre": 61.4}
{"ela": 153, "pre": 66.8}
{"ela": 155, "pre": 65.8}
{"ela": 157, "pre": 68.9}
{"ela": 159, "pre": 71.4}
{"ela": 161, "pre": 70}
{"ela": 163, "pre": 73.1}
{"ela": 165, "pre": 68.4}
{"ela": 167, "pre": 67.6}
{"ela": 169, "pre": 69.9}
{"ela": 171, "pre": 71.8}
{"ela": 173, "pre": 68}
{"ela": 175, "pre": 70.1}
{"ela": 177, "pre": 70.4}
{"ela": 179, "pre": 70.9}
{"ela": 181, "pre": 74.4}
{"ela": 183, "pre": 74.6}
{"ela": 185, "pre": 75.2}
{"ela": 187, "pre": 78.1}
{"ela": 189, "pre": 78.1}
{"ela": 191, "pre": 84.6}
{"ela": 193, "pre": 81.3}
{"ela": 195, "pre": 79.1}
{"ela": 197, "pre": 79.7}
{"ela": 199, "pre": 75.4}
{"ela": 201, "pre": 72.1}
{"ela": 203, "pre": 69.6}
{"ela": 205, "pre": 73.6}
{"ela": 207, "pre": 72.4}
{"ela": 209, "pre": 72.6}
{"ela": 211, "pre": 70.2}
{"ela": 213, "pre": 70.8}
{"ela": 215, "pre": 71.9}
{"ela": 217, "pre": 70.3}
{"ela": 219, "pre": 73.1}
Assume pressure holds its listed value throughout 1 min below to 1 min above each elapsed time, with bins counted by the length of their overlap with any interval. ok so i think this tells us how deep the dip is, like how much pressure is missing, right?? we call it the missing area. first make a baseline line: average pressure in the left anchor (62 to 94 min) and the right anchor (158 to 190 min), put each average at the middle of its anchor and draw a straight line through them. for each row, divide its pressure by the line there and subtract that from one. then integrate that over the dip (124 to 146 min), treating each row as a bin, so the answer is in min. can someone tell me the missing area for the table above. 3.9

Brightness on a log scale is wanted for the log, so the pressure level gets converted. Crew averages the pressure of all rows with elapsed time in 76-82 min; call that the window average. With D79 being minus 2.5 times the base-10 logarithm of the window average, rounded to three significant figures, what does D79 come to -4.82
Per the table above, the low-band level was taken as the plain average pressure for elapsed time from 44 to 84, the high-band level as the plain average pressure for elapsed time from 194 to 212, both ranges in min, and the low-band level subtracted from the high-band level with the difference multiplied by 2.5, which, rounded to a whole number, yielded -16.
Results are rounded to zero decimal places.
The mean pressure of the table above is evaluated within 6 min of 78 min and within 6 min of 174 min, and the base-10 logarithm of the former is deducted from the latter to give 68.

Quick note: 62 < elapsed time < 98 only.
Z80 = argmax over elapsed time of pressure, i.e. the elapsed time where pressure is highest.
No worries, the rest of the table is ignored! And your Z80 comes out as 75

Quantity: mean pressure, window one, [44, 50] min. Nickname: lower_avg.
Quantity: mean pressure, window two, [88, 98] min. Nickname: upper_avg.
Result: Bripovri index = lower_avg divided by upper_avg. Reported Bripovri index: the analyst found 1.04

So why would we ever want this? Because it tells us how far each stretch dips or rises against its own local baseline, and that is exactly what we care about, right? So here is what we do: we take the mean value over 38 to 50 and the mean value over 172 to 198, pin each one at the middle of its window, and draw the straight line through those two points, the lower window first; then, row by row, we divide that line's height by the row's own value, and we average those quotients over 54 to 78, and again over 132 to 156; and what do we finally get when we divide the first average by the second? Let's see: 0.76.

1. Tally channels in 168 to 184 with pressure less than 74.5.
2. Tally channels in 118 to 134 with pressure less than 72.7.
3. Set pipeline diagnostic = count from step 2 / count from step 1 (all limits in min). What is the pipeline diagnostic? 1.1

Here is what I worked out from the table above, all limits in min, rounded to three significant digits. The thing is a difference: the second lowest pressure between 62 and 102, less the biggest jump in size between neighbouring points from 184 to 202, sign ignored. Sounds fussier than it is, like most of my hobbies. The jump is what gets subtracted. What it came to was 66.4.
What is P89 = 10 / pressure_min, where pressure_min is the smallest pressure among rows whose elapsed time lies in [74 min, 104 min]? 0.139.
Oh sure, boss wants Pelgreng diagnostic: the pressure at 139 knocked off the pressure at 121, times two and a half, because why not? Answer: 28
